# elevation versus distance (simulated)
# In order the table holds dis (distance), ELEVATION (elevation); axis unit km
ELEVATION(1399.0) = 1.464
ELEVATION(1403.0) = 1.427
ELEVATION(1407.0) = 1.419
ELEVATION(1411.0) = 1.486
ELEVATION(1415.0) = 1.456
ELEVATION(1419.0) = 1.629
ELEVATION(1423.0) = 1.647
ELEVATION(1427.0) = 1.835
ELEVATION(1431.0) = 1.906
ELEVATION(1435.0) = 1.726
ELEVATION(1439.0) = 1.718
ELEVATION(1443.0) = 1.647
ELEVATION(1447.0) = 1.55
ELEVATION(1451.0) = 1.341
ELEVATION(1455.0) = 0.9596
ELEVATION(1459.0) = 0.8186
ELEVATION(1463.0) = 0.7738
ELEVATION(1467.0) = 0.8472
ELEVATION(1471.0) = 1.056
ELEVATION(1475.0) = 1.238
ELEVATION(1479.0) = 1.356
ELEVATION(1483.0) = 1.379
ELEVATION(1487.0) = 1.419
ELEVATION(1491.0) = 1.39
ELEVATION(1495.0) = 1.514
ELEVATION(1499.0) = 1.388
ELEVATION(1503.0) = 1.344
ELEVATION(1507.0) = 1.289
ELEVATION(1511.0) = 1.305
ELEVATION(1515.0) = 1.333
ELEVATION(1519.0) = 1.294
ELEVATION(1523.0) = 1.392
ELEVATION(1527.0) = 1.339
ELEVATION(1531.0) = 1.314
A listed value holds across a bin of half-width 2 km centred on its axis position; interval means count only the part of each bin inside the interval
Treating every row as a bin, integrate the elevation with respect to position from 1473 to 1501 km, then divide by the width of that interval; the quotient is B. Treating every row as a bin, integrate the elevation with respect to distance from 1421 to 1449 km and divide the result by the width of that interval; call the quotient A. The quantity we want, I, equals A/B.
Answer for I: 1.24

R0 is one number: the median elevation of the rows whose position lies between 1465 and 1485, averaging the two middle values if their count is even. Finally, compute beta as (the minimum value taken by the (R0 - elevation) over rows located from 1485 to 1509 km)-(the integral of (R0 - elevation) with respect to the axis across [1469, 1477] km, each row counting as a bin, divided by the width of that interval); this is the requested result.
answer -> -0.4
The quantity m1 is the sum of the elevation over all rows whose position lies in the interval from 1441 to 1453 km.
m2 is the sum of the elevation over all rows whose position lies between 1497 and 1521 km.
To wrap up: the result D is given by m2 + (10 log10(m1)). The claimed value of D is 14.5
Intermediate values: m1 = 5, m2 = 8.0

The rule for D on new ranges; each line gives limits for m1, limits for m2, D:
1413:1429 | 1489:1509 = 15.1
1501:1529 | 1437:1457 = 16.9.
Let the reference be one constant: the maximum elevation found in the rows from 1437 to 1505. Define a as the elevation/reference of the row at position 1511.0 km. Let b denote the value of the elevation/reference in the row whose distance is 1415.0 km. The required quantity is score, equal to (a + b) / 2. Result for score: 0.80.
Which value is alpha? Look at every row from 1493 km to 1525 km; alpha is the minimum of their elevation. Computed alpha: 1.289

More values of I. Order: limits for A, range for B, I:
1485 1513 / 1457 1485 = 1.29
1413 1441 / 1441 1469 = 1.50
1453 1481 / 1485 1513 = 0.73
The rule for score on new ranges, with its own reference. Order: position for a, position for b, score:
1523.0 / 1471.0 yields 0.71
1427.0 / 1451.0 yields 0.92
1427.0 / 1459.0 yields 0.77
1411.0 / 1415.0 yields 0.86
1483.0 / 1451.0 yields 0.79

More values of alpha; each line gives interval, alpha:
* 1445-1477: 0.7738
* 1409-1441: 1.456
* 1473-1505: 1.238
